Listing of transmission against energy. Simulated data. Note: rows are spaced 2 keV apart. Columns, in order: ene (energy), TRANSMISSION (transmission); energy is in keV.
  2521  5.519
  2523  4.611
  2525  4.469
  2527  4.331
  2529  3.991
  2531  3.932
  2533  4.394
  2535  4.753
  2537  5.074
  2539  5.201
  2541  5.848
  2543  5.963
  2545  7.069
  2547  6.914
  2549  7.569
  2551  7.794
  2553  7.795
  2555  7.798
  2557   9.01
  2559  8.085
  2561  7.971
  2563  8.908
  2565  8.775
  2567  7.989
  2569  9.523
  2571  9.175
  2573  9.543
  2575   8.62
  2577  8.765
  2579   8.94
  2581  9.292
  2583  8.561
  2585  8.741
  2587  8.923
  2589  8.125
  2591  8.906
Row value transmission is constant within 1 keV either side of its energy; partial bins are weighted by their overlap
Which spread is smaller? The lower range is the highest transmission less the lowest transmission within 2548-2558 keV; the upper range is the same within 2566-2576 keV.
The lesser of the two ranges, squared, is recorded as 2.1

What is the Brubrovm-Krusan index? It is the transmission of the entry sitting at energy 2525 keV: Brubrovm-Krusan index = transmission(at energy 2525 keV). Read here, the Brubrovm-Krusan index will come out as 4.469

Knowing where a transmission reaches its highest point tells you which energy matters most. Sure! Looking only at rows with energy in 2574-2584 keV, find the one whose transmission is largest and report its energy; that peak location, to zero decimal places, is 2581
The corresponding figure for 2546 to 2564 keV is 2557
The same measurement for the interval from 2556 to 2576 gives 2573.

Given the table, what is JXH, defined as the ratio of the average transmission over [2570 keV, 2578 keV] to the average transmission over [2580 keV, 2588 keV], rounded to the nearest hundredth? 1.02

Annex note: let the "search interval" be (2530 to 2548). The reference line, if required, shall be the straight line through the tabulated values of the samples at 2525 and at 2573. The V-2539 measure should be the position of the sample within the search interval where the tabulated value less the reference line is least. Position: 2531 keV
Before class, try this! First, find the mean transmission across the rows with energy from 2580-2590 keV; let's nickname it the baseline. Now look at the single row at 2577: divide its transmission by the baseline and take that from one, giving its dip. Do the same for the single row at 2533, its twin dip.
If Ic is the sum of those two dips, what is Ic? 0.49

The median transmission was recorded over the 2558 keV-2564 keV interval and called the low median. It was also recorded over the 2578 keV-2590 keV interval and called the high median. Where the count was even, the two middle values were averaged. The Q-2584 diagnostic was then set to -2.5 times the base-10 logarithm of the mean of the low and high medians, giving -2.32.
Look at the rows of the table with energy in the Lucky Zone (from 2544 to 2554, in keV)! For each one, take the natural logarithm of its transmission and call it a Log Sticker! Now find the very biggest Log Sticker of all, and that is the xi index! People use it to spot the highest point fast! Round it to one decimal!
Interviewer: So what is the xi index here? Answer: 2.1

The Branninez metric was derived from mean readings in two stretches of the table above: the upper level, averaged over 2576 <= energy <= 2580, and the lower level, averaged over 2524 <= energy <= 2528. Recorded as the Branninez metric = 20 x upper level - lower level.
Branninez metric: 173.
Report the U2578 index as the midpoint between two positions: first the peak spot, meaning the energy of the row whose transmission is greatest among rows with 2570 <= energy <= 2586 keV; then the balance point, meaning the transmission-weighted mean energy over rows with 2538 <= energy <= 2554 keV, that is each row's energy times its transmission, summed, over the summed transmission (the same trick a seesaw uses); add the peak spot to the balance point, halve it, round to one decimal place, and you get 2559.8 keV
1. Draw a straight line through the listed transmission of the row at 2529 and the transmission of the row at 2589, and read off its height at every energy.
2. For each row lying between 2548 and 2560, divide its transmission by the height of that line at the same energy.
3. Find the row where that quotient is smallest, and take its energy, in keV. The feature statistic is 2559 keV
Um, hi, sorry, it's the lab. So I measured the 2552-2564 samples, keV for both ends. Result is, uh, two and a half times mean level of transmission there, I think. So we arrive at 20.7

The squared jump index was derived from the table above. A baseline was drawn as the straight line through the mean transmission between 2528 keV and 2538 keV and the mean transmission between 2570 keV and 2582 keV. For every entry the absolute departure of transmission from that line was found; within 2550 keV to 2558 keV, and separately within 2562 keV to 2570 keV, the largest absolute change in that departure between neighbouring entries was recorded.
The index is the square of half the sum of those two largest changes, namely 1.12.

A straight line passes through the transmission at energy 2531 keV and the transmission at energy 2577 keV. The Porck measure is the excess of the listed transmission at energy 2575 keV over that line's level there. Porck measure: 0.1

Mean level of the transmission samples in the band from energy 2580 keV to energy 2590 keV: 8.7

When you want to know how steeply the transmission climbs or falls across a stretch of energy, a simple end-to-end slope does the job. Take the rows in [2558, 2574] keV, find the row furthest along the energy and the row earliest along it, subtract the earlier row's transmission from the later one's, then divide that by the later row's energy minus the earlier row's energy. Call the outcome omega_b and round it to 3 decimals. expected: 0.104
